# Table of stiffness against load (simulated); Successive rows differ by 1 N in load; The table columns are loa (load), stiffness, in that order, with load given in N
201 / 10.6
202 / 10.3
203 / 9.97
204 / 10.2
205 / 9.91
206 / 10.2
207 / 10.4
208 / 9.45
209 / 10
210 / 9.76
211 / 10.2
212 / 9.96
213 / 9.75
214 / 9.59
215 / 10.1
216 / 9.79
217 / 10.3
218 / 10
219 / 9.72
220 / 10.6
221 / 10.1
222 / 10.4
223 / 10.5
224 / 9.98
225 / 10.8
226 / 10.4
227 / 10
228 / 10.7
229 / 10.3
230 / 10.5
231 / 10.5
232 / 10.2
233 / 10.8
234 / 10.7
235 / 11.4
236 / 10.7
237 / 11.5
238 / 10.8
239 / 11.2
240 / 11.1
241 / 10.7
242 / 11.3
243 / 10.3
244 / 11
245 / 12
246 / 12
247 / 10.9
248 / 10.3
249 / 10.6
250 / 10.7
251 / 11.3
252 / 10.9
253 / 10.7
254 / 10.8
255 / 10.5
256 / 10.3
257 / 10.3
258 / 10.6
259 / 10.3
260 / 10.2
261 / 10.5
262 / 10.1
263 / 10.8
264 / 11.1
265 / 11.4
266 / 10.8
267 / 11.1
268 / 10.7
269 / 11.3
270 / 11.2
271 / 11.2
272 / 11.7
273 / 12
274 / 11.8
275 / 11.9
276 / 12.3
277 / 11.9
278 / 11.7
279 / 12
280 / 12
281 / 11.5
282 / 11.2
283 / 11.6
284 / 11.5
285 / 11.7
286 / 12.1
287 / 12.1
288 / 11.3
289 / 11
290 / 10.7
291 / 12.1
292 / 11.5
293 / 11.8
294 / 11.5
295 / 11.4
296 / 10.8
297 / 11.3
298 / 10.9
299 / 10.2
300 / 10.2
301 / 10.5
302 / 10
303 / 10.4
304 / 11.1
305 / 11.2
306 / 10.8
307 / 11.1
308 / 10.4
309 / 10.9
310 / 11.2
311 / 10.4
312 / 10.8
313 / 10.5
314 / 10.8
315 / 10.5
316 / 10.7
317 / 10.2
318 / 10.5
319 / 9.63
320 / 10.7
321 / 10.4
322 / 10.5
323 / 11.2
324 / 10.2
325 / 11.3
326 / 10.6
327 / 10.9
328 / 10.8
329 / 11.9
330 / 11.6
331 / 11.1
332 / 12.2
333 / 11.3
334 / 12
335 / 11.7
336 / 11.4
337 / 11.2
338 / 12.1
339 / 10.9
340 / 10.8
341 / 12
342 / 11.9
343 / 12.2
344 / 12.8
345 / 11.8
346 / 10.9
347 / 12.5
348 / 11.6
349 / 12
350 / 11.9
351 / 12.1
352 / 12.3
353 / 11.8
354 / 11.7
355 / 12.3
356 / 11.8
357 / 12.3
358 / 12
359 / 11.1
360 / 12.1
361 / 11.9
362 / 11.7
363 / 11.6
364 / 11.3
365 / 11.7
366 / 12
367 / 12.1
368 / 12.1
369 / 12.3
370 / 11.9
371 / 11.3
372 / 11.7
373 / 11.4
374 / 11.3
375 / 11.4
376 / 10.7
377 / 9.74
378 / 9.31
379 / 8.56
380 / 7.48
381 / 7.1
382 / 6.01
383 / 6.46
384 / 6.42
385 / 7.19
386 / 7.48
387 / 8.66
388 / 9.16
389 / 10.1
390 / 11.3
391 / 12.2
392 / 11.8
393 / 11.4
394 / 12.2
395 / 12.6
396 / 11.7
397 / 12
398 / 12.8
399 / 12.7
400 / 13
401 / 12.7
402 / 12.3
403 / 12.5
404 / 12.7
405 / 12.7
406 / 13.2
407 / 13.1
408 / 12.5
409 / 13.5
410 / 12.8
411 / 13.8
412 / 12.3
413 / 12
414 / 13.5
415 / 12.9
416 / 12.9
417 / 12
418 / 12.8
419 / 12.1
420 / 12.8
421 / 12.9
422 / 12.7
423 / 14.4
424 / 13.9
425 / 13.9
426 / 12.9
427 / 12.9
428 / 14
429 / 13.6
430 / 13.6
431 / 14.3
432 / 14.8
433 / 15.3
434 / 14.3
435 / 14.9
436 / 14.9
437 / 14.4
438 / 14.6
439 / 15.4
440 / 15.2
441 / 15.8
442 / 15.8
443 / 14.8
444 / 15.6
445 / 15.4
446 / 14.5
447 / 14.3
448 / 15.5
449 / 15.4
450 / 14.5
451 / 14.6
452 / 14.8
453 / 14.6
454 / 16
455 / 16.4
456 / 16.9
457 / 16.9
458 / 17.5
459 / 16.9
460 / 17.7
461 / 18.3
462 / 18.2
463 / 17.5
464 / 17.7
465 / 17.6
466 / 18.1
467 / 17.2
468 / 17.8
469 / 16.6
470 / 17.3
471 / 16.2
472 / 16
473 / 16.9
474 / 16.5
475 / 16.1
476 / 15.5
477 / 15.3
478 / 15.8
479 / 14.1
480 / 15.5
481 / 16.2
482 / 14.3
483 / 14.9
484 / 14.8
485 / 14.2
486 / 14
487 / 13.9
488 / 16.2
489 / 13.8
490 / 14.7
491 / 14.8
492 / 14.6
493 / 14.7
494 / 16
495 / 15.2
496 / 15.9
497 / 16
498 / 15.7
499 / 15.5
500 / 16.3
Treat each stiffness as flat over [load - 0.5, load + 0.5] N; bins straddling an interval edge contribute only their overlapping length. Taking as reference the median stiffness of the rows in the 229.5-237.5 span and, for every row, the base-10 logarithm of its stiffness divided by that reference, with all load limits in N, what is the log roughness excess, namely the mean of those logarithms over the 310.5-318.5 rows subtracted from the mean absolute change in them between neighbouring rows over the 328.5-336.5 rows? 0.028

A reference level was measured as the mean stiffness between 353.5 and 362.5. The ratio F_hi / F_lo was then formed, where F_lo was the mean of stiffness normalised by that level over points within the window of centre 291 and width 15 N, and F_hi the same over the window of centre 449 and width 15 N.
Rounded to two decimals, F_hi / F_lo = 1.33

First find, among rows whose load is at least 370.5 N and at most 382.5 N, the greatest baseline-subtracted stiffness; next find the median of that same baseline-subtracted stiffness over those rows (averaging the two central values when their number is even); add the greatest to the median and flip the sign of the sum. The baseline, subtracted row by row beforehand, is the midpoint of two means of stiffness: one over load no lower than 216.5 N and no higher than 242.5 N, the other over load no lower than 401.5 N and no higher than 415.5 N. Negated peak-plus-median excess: 1.5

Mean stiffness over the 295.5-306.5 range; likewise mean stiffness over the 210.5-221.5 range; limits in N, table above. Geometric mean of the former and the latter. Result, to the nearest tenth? 10.3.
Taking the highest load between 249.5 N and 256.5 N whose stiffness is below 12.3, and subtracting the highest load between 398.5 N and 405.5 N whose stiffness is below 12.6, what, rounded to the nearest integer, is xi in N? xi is -147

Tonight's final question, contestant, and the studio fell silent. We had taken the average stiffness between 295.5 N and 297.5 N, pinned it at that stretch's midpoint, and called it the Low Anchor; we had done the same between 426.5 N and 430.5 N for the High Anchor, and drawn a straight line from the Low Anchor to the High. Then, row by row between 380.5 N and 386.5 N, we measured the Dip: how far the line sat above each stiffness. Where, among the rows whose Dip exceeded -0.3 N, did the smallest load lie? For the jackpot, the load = 381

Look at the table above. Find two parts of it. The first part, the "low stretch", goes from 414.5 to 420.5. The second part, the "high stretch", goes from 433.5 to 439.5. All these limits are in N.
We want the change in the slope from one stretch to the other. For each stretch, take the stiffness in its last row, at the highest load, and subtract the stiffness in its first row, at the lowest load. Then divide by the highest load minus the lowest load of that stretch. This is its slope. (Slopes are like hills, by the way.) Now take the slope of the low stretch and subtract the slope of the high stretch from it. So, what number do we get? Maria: -0.2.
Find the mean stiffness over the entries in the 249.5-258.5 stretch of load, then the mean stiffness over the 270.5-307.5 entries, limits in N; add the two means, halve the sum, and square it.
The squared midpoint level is 121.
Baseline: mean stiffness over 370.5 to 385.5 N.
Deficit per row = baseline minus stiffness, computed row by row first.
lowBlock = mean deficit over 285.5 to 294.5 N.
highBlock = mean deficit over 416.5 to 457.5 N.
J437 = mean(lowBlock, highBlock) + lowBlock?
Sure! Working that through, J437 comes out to -6.5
